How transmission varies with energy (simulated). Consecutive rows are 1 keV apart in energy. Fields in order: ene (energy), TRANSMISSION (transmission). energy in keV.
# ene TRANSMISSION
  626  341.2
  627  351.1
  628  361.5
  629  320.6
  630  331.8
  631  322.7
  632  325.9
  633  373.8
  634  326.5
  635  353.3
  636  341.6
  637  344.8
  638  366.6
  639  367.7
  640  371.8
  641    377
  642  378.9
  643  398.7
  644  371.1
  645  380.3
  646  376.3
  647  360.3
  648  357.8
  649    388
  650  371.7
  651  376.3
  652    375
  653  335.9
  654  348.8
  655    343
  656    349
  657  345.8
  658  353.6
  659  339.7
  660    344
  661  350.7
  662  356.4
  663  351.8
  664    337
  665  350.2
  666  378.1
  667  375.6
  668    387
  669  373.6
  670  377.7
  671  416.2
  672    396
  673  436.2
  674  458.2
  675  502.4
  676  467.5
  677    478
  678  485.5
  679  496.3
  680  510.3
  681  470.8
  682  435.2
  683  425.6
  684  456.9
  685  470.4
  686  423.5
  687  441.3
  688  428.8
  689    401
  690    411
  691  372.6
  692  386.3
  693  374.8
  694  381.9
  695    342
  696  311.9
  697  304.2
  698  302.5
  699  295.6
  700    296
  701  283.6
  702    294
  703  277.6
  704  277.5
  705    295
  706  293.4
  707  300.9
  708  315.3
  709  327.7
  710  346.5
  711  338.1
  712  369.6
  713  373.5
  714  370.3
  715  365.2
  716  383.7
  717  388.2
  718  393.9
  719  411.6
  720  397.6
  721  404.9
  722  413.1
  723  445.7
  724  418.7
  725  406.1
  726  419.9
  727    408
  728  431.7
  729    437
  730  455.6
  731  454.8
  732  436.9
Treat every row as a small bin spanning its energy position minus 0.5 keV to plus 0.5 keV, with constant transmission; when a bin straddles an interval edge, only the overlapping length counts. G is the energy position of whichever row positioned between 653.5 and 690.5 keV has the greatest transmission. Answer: 680 keV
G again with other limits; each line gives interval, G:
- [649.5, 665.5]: 651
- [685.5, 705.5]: 687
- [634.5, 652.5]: 643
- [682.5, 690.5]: 685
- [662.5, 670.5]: 668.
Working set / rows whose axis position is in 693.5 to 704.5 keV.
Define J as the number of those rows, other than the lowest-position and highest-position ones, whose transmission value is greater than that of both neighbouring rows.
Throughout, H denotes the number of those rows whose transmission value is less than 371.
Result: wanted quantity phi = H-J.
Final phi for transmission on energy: 8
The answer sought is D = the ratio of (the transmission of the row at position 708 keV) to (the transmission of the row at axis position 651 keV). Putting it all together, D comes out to 0.84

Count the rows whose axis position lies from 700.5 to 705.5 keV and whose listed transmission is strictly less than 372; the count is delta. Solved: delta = 5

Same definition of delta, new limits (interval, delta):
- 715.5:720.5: 0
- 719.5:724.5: 0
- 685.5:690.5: 0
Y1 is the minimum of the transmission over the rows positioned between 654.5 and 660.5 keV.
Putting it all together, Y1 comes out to 339.7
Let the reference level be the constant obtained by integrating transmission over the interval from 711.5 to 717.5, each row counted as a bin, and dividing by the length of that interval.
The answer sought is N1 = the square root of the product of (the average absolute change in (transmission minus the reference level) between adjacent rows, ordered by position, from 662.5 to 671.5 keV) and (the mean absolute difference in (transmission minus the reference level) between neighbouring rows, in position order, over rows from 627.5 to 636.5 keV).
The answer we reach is 20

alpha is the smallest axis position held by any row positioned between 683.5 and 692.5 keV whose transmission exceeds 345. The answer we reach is 684 keV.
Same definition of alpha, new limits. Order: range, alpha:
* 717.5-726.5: 718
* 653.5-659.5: 654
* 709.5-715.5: 710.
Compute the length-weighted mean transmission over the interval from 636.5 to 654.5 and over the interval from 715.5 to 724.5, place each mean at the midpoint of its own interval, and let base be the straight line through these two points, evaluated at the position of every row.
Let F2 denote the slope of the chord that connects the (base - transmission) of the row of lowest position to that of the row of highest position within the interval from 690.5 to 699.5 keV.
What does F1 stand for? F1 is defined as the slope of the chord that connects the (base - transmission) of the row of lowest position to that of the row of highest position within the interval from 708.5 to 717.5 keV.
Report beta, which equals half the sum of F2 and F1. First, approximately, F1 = -7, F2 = 10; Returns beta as 1.5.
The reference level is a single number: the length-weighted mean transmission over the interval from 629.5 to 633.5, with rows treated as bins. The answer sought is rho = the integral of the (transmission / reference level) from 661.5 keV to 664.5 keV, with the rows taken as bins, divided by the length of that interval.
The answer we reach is 1.03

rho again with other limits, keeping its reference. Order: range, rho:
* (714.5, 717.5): 1.12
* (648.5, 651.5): 1.12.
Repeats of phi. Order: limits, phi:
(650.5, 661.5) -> 6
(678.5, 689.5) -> -3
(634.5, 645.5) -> 4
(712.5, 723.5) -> 1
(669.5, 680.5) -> -2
